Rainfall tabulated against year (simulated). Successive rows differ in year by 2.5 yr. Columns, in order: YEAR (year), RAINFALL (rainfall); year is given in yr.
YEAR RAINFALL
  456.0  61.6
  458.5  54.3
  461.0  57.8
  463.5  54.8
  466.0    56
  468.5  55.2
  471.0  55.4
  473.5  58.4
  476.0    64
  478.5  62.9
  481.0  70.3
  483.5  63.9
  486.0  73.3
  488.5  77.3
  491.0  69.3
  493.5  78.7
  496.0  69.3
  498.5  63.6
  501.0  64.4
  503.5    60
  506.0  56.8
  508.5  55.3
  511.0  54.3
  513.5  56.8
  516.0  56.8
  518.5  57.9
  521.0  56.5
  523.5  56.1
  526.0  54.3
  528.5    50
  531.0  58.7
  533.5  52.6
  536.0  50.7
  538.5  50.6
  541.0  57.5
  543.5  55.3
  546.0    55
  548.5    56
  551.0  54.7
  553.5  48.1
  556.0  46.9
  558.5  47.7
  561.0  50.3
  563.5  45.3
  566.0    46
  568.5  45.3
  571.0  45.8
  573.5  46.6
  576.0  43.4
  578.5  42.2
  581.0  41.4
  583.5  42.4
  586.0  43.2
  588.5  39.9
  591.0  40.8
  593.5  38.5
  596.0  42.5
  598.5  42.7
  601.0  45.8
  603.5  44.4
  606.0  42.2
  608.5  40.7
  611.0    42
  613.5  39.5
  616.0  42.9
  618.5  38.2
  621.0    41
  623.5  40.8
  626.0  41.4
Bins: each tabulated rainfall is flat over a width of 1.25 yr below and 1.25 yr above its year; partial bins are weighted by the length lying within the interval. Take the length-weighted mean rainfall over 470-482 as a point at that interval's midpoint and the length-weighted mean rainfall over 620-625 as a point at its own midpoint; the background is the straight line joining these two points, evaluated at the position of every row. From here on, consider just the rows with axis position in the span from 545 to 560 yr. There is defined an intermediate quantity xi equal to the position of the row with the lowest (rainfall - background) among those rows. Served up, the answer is 556.0 yr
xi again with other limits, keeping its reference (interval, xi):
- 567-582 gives 581.0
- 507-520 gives 511.0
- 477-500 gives 478.5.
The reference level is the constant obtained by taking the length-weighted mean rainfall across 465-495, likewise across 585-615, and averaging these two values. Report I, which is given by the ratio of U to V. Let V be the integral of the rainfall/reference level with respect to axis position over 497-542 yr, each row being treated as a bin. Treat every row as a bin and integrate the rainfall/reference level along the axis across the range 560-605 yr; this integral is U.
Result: 0.8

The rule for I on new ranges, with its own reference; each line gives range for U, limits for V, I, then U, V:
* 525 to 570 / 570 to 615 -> 1.2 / 43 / 36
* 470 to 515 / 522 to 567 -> 1.2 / 54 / 44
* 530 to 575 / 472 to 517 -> 0.8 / 42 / 54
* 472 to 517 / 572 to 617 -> 1.5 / 54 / 35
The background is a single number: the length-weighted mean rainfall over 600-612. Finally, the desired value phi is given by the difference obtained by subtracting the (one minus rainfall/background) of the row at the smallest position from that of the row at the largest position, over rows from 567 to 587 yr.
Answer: 0.0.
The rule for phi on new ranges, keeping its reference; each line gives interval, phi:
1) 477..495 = -0.4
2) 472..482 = -0.3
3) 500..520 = 0.2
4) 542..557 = 0.2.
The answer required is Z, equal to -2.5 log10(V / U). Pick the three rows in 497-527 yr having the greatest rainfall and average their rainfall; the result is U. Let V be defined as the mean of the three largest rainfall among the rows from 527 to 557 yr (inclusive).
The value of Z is 0.1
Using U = 63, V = 57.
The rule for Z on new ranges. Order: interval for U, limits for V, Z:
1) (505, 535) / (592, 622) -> 0.3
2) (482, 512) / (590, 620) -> 0.6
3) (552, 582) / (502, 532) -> -0.2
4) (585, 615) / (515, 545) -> -0.3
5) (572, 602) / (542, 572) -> -0.2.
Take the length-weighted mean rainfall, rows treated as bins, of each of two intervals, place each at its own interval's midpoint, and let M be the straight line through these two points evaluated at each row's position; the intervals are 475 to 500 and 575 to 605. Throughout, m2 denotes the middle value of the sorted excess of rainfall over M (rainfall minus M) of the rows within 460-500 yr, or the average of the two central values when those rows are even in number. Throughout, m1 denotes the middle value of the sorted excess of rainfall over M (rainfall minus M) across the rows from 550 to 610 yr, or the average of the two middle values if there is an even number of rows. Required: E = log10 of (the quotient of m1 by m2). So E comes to -0.7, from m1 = -2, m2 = -7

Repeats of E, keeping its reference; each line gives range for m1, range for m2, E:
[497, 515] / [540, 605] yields 0.6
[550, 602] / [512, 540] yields -0.3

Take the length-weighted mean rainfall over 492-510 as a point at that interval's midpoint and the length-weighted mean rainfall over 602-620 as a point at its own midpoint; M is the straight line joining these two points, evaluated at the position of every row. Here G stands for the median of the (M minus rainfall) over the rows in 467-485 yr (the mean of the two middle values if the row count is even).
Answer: 6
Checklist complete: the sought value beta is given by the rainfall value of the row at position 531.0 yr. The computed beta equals 58.7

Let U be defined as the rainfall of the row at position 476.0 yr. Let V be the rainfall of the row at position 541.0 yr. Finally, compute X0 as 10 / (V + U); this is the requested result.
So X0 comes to 0.082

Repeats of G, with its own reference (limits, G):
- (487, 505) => -3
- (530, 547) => 0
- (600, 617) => -1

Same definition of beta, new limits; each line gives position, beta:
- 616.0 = 42.9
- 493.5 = 78.7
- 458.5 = 54.3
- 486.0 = 73.3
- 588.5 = 39.9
